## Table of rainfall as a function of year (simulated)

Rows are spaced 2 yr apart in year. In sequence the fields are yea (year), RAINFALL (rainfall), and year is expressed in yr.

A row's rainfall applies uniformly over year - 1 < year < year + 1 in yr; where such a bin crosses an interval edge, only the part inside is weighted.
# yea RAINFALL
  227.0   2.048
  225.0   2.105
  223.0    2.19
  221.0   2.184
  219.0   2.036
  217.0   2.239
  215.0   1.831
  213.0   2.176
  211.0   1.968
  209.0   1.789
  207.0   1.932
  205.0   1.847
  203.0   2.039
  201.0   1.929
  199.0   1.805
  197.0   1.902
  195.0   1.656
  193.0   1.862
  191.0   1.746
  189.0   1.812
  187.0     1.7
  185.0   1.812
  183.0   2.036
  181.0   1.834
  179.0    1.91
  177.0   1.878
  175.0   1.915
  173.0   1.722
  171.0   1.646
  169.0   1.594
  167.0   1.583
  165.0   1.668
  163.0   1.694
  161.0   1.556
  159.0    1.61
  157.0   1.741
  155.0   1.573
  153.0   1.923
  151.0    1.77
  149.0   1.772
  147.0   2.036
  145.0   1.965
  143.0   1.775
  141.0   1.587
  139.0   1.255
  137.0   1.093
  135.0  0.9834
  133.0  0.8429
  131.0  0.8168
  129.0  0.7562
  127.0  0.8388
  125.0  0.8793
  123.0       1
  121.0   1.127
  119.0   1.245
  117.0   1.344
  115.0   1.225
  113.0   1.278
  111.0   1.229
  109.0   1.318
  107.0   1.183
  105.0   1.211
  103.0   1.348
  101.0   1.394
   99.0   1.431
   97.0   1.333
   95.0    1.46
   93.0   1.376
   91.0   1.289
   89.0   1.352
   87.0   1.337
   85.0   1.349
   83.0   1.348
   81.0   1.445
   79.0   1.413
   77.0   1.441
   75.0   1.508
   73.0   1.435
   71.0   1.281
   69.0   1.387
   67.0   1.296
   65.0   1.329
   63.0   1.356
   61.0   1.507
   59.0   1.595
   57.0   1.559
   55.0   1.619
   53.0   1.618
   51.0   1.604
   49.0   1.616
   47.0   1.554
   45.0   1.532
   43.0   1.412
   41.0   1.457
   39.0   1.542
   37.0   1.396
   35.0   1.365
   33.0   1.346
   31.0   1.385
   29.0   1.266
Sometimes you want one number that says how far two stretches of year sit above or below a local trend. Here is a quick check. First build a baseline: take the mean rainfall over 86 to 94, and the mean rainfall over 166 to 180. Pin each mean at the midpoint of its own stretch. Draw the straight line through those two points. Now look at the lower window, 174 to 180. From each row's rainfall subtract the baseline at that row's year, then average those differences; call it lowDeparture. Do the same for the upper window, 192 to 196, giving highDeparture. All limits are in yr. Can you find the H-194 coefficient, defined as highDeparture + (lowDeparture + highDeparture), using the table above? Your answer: -0.1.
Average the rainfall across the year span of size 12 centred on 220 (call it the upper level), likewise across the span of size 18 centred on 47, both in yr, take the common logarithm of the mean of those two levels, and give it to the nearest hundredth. 0.26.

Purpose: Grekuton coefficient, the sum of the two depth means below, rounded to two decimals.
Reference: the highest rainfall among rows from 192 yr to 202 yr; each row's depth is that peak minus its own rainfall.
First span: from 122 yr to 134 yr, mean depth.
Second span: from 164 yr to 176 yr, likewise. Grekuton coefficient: 1.31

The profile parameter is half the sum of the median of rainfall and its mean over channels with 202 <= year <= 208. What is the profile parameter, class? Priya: 1.94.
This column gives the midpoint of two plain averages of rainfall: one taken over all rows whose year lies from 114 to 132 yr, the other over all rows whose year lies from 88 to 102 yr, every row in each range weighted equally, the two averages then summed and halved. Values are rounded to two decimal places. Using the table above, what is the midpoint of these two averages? 1.20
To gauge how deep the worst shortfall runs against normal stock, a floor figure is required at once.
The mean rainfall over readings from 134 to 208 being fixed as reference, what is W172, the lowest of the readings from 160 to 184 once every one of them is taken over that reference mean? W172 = 0.90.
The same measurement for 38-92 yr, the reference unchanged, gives 0.74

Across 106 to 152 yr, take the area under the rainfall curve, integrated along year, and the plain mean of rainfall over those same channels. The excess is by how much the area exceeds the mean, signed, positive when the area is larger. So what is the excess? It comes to 57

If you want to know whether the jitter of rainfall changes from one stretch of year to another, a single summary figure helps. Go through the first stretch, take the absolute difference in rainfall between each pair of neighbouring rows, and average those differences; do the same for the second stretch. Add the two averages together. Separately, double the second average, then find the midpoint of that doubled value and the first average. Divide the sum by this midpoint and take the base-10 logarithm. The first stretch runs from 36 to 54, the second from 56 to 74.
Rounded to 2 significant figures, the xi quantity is 0.10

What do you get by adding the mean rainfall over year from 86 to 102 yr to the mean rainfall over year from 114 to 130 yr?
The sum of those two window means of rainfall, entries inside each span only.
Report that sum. 2.42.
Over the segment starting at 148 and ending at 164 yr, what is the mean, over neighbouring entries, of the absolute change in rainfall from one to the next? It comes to 0.14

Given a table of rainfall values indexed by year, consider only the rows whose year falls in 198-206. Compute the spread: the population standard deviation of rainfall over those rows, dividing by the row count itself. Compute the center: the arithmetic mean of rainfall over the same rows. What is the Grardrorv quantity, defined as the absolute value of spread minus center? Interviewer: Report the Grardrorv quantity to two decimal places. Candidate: 1.82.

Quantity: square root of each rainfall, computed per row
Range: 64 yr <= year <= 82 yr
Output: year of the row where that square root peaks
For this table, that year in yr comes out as 75.0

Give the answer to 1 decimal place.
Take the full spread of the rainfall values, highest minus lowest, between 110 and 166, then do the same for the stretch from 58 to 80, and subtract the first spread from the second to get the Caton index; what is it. -1.0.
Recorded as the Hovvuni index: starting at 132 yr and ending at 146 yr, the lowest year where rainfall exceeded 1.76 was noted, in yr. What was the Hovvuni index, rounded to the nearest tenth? 143.0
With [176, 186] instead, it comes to 177.0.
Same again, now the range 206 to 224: 207.0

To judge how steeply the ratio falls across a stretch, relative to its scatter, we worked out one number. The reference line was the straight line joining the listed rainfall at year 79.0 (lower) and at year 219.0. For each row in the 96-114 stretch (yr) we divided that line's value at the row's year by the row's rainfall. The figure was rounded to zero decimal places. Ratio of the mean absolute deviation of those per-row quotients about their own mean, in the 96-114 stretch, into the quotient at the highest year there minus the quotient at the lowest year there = 1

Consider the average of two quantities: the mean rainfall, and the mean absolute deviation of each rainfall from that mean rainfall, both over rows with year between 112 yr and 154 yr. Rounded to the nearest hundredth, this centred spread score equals 0.83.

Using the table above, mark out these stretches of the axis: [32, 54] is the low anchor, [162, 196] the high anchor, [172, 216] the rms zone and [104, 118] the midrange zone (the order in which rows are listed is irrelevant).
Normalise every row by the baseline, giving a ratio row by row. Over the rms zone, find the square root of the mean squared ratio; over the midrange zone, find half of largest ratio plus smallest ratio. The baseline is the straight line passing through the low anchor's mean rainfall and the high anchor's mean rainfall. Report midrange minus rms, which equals -0.3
